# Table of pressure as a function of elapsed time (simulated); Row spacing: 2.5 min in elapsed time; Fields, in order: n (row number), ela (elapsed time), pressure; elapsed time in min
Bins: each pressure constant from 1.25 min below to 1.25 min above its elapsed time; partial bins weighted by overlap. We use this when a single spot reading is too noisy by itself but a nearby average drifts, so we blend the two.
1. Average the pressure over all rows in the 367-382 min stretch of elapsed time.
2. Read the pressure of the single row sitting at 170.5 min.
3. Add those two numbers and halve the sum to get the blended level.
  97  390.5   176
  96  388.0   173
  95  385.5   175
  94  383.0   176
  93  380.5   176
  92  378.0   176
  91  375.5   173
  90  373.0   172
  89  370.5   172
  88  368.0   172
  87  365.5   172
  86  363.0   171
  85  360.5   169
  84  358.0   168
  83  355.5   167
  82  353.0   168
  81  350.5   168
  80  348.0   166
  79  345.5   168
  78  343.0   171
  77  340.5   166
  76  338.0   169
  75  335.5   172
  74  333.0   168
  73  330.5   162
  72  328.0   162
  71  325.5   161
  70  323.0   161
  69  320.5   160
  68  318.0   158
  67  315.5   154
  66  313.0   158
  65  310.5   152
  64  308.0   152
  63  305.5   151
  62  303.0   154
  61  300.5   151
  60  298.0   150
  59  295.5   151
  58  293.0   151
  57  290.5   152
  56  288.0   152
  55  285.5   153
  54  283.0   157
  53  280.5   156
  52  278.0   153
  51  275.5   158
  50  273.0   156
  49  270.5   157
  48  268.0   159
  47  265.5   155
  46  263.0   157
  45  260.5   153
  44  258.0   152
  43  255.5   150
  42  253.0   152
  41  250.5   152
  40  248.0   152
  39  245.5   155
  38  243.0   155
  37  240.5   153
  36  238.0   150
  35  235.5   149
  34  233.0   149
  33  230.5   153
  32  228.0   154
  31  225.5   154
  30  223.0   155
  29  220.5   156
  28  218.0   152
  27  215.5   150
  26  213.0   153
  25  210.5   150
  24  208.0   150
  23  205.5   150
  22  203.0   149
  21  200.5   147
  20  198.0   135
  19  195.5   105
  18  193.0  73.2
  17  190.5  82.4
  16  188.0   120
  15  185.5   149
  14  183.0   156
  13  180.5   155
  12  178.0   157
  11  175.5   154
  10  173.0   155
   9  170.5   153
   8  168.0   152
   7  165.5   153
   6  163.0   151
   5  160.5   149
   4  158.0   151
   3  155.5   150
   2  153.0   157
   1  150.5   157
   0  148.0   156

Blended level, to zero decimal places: 163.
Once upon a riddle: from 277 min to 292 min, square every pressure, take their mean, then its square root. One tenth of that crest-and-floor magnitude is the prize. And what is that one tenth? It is 15.4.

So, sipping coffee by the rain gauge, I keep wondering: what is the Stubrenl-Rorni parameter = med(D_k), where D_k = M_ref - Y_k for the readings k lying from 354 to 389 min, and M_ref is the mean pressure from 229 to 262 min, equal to -20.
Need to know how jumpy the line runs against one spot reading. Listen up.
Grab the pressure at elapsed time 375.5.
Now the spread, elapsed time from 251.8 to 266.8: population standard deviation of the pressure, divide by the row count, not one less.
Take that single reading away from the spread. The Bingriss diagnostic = -171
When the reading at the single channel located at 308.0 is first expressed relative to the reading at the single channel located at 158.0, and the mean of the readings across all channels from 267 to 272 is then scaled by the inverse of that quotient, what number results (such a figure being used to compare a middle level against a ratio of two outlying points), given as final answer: 157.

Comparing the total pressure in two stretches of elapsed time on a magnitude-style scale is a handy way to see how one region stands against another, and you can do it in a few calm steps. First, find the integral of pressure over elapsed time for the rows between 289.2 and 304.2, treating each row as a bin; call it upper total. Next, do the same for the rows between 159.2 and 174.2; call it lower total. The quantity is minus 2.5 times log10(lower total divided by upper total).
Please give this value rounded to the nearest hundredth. 0.00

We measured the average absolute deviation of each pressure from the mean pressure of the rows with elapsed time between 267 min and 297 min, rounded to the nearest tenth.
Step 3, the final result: 2.6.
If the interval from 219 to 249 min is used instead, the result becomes 1.9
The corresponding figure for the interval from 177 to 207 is 24.3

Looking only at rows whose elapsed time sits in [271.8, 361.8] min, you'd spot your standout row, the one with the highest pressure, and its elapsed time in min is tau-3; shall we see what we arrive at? 335.5 min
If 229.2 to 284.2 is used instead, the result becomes 268.0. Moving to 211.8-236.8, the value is 220.5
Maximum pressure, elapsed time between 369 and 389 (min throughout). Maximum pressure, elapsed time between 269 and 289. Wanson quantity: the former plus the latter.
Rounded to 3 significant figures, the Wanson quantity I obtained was 334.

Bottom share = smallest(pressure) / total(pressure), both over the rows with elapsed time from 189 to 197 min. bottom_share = 0.281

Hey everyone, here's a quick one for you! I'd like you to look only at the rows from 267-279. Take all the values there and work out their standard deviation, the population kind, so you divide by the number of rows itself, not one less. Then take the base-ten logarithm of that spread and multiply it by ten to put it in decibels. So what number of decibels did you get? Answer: 3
